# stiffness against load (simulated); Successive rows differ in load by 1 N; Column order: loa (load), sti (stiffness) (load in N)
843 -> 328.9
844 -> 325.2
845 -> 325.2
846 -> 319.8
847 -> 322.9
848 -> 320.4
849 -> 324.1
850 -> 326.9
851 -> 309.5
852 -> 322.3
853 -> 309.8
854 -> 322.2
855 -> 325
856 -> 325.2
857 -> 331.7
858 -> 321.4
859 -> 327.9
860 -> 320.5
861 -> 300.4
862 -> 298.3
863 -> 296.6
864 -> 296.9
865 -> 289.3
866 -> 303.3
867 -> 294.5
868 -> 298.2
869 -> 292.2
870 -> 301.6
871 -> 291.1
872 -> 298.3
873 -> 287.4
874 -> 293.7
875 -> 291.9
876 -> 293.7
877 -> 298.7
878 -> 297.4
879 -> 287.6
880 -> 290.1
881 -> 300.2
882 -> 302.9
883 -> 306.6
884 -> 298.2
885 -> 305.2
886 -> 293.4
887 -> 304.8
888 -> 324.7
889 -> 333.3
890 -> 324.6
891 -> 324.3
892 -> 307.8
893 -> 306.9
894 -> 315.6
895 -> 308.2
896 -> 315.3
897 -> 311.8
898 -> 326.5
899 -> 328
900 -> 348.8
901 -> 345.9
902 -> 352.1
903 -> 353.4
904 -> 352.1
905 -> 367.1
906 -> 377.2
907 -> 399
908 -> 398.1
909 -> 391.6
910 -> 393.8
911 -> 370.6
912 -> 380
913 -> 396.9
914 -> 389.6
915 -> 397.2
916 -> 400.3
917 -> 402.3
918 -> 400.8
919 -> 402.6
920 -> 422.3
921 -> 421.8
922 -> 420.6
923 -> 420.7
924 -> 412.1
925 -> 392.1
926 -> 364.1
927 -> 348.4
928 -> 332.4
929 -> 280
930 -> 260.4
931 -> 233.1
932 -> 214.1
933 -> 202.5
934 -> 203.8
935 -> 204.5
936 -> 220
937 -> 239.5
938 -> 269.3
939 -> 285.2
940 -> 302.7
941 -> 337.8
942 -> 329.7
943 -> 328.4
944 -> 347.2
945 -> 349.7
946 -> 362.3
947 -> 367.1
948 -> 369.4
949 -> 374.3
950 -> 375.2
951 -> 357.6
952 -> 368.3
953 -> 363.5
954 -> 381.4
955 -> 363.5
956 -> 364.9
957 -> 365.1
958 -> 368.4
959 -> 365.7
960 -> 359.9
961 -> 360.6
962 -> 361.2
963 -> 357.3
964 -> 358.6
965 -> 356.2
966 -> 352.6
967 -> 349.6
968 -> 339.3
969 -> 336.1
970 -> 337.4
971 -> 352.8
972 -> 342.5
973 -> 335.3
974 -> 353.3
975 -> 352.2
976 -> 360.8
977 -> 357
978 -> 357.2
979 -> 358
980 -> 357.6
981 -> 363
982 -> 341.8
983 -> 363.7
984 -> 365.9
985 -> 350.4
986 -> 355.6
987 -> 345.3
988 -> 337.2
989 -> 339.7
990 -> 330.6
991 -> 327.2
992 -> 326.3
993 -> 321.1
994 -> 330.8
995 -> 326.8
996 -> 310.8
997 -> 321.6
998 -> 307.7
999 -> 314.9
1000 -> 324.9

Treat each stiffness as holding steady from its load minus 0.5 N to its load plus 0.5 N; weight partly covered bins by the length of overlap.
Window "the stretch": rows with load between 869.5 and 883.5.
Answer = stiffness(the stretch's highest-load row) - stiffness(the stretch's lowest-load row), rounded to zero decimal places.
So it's 5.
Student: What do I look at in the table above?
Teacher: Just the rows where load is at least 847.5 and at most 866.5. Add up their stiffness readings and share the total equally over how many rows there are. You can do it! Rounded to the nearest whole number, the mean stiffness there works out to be 314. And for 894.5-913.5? 359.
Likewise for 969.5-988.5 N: 352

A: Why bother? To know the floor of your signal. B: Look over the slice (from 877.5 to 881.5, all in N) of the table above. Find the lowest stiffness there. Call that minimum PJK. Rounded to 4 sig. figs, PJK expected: 287.6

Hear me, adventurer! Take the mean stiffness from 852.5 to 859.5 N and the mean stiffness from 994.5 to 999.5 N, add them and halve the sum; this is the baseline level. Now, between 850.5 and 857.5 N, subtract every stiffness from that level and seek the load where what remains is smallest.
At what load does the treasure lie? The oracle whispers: 857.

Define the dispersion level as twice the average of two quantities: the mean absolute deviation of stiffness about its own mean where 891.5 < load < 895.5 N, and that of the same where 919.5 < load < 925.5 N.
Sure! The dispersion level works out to 12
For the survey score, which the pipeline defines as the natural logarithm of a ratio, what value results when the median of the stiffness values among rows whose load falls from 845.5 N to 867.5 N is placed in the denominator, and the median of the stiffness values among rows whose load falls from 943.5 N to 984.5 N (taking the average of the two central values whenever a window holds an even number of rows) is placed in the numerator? 0.112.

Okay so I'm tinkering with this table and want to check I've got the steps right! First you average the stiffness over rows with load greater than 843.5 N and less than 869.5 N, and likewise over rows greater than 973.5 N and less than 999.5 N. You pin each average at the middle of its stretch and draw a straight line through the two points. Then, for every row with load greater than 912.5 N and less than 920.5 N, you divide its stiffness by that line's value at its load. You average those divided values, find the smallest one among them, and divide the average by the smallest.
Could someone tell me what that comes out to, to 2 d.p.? 1.03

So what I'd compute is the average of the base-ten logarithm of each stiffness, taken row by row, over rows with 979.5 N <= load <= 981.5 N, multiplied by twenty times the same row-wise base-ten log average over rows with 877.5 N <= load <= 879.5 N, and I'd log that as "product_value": 126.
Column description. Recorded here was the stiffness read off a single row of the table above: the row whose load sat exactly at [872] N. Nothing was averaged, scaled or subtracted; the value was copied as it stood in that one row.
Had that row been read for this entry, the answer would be 298.3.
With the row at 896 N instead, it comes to 315.3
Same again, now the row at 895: 308.2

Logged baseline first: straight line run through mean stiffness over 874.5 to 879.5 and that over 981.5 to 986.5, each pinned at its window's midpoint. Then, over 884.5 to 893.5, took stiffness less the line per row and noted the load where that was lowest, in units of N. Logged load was 886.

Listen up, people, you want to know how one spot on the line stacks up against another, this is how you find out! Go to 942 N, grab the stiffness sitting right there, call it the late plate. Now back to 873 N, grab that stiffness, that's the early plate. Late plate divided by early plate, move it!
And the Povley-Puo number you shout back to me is 1.15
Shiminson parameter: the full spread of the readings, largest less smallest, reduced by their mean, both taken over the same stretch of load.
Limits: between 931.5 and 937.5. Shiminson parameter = -177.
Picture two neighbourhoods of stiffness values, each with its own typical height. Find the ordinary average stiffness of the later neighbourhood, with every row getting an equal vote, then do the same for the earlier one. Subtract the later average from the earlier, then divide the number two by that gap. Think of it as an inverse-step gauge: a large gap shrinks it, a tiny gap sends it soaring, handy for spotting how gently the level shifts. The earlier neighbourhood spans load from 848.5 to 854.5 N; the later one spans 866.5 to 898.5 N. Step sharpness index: 0.13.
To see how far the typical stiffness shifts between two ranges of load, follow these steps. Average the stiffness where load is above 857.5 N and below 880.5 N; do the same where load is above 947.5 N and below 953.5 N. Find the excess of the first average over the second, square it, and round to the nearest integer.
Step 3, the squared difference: 4804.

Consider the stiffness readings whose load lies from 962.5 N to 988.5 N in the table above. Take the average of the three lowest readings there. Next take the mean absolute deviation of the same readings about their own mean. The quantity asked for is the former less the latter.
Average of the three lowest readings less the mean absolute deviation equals 329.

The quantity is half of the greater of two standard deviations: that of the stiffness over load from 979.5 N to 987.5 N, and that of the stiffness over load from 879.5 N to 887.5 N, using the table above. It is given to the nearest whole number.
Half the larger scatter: 4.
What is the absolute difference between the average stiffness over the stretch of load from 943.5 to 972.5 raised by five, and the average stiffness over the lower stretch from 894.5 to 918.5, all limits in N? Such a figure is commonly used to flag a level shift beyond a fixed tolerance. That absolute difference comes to 3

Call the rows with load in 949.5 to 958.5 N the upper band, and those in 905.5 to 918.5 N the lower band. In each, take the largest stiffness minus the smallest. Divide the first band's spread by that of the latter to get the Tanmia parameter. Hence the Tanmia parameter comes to 0.8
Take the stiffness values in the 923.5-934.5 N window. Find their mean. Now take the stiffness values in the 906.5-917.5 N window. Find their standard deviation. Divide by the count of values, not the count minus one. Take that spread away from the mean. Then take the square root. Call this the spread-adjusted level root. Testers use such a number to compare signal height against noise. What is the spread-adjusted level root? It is 16.9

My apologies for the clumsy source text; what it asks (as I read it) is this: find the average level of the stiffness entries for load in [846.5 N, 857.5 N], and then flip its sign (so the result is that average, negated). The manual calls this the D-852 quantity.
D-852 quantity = -322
